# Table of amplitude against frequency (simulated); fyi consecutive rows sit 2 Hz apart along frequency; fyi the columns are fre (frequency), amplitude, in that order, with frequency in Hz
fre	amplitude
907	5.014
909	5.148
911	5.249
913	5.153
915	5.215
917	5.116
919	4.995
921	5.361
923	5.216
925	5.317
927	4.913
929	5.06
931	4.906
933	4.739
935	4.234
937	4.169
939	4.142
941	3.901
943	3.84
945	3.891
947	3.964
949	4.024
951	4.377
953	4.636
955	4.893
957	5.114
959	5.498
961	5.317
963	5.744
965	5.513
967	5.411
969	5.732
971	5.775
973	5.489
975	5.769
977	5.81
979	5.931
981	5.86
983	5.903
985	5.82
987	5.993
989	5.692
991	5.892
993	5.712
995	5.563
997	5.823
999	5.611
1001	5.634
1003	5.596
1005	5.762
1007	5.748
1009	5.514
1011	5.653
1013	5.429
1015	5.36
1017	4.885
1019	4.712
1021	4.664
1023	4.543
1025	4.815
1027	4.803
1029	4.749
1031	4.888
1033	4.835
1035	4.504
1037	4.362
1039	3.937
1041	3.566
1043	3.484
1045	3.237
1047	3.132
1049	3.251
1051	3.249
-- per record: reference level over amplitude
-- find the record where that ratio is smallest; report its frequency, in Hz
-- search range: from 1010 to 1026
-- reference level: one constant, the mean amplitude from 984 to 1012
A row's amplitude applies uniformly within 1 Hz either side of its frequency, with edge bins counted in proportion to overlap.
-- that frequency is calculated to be 1011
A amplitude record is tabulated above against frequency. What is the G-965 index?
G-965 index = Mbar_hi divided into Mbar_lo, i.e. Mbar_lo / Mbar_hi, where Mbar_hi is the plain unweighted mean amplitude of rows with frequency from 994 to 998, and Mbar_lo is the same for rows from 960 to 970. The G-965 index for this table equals 1.0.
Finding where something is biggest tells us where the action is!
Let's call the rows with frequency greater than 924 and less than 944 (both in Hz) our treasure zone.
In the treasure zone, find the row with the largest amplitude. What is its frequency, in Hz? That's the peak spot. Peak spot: 925 Hz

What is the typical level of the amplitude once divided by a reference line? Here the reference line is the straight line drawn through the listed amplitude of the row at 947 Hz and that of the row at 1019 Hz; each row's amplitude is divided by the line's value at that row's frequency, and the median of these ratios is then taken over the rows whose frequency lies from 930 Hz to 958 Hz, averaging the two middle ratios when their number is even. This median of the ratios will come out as 1.09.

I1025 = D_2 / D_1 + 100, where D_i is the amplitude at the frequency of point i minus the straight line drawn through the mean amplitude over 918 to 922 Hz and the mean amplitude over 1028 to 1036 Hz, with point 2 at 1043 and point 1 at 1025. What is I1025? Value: 72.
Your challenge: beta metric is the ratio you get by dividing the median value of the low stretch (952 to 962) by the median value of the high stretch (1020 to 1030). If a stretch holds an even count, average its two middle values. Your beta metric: 1.08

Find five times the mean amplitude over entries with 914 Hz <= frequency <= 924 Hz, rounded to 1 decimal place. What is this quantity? 25.9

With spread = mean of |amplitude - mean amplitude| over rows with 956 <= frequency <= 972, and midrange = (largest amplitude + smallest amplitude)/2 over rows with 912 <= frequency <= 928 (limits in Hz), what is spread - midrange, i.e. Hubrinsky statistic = -4.96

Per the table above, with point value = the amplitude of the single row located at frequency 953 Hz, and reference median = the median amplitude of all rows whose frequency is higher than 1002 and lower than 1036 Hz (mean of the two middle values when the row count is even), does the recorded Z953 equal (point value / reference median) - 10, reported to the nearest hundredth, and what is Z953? -9.05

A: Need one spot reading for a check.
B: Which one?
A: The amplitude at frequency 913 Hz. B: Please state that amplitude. 5.153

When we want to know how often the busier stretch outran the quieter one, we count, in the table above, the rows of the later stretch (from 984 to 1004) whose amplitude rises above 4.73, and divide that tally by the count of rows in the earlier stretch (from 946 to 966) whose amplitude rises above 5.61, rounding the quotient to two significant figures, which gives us 10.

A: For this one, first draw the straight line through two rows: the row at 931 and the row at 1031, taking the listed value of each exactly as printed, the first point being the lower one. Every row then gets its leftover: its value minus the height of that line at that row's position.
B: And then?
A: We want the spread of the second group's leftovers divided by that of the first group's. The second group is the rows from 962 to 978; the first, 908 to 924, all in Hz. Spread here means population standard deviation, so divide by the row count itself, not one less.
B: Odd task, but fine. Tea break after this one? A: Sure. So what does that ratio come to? 1.47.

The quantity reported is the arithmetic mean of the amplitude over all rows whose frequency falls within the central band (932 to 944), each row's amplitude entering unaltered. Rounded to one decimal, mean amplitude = 4.2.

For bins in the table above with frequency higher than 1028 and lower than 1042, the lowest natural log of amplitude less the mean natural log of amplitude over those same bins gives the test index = -0.21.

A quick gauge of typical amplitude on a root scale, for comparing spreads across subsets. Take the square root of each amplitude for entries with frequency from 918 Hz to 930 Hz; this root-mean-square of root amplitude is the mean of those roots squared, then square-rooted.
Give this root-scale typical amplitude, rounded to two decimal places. 2.27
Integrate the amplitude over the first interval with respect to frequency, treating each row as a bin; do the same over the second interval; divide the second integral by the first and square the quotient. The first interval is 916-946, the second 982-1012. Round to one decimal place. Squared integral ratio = 1.5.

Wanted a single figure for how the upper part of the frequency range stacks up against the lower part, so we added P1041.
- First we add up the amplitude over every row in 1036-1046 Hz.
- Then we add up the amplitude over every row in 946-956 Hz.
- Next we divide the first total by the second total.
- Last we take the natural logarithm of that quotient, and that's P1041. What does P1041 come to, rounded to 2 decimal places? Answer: -0.16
